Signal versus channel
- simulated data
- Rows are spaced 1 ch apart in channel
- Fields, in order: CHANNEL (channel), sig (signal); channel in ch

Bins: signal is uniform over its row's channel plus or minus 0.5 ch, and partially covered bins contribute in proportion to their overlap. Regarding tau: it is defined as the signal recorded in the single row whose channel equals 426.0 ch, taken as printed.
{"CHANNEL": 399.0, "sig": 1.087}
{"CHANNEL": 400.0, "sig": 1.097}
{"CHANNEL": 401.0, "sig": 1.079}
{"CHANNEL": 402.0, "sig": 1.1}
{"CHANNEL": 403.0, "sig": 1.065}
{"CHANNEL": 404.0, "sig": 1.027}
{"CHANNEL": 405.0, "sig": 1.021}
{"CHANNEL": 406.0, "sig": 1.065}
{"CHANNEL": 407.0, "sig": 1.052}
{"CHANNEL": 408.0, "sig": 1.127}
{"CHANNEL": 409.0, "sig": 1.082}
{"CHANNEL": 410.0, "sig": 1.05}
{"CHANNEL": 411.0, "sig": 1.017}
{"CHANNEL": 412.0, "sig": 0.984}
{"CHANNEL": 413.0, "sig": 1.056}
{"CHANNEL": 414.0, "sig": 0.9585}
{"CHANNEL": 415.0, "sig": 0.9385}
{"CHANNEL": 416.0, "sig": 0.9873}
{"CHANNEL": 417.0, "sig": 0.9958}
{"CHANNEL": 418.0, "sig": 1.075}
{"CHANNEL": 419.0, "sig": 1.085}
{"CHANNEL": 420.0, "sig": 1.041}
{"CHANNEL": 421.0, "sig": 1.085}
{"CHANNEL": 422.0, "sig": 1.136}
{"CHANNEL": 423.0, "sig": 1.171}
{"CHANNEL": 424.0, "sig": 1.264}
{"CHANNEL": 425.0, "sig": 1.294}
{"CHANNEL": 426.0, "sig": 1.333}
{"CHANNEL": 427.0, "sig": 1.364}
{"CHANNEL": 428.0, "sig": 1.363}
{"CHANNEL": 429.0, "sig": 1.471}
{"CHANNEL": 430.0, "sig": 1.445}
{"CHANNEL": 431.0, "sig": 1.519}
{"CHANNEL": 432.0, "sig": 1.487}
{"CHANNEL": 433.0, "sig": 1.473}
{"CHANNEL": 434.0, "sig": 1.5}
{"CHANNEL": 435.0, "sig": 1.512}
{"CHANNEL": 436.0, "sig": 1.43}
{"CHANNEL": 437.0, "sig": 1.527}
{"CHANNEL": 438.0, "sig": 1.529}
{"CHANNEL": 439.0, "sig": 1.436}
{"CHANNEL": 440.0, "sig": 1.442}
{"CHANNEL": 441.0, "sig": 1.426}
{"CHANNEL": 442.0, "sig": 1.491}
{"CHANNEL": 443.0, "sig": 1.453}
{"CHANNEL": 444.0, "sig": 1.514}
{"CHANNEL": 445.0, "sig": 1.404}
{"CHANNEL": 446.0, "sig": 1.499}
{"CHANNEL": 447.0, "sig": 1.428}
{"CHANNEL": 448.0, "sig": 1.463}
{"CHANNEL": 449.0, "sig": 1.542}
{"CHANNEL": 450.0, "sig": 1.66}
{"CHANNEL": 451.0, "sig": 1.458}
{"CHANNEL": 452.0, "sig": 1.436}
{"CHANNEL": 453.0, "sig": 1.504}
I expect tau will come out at 1.333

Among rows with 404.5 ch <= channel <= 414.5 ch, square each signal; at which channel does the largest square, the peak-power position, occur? 408.0 ch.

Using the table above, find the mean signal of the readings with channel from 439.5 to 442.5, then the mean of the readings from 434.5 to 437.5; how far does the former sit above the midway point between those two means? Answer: -0.018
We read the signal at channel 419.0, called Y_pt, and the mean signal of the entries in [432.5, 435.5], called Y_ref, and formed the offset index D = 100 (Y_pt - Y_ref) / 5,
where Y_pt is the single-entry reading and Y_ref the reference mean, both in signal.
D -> -8.2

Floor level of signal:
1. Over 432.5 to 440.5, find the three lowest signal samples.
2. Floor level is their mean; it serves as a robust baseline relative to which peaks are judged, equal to 1.44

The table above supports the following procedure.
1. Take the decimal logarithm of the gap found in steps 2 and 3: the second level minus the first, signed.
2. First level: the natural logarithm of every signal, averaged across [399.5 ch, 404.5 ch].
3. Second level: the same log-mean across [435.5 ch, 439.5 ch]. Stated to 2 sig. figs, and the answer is -0.49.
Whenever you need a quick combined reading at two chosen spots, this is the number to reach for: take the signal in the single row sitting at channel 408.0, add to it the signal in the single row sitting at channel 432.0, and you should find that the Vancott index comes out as 2.61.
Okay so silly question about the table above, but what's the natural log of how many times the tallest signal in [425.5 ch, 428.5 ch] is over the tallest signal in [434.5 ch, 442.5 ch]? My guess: -0.11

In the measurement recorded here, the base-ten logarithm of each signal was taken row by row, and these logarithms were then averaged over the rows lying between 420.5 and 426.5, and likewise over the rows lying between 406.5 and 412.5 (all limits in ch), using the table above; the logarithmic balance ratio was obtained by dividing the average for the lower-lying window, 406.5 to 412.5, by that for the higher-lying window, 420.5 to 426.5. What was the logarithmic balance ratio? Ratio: 0.26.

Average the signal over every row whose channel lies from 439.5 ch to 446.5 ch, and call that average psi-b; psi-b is 1.46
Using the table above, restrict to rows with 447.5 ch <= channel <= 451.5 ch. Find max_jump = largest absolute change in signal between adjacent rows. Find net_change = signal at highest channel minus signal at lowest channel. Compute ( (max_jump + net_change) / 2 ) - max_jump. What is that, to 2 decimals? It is -0.10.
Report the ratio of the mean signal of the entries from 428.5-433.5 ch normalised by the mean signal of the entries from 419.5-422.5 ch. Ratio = 1.36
